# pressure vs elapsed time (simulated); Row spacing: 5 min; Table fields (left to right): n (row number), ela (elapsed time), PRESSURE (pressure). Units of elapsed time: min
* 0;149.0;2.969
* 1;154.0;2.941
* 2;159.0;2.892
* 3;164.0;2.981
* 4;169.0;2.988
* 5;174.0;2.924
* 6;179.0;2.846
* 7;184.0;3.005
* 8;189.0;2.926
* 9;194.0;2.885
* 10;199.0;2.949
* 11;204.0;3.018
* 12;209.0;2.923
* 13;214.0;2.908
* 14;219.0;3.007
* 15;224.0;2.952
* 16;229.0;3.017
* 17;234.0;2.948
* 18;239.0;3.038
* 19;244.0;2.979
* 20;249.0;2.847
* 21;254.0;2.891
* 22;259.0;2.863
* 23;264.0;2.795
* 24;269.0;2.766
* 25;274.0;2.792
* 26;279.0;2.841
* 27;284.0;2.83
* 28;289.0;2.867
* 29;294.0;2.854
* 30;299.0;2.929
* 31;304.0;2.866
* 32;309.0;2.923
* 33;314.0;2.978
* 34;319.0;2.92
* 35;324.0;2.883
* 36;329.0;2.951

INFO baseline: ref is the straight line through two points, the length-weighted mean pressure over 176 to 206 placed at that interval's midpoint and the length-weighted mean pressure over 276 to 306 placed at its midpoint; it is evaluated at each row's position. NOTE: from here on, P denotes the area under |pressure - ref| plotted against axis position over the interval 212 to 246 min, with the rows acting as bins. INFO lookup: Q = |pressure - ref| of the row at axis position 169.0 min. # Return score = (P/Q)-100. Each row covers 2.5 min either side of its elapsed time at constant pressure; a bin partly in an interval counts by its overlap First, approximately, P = 2.51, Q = 0.04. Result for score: -29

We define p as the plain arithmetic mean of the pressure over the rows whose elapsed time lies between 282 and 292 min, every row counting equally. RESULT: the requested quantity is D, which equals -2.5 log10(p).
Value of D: -1.14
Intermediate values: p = 2.85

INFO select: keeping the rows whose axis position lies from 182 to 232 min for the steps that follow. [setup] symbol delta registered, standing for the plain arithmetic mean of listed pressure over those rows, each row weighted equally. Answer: 2.96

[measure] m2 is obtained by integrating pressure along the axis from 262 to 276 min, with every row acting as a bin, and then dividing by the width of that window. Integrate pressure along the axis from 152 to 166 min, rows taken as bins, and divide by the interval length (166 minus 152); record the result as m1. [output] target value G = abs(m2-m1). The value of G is 0.15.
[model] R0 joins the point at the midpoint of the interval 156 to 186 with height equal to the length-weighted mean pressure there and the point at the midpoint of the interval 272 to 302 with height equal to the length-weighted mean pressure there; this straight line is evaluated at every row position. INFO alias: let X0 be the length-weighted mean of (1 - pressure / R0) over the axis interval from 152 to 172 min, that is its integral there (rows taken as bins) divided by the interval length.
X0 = -0.002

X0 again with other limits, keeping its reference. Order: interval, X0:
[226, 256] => -0.023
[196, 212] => -0.015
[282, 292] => 0.001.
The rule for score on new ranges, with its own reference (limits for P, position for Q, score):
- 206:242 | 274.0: -73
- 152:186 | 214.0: 41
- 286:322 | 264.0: -78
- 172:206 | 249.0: -63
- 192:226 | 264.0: -83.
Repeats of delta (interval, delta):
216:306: 2.89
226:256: 2.95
